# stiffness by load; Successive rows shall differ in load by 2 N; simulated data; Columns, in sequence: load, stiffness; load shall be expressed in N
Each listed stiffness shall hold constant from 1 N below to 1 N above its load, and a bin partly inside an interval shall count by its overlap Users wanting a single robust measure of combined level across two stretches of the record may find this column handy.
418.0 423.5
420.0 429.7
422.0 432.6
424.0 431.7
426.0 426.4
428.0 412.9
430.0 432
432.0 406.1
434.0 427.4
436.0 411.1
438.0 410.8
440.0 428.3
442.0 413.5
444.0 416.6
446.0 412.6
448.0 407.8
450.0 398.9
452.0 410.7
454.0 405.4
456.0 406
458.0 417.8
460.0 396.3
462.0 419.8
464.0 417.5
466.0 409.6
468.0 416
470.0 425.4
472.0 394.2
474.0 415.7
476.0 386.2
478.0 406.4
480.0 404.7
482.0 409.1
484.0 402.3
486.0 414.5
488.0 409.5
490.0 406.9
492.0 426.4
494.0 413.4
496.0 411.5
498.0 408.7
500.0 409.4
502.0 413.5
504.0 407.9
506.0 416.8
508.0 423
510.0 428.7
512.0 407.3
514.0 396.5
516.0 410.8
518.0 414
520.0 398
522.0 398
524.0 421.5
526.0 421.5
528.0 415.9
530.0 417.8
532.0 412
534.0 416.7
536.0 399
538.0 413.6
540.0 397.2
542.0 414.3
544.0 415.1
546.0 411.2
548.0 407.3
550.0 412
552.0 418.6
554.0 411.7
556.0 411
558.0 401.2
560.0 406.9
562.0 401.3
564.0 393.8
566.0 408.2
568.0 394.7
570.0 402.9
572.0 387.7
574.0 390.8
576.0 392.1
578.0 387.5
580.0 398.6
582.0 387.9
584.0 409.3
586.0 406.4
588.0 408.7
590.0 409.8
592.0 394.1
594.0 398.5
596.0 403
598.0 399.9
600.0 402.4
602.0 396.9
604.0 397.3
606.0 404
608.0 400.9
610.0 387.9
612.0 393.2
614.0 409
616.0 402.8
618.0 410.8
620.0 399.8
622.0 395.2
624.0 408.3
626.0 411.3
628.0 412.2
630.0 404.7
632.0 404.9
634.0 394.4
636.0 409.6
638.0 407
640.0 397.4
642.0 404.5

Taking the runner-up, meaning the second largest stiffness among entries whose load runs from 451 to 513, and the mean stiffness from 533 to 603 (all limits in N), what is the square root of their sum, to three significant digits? 28.8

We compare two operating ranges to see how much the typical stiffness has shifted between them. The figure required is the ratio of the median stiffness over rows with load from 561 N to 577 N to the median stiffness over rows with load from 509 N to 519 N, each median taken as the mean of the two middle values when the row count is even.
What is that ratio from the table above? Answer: 0.96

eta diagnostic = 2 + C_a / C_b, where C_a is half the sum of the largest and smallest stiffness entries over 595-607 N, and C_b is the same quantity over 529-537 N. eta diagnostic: 2.98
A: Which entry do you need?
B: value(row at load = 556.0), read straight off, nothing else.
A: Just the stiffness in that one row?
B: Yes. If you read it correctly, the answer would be 411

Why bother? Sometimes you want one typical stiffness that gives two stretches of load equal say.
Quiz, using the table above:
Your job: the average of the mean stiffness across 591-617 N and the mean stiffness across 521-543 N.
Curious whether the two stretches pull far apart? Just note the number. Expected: 405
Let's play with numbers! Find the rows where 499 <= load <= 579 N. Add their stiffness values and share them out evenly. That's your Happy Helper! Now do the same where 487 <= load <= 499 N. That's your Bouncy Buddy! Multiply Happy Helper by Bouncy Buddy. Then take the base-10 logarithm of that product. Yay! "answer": 5.23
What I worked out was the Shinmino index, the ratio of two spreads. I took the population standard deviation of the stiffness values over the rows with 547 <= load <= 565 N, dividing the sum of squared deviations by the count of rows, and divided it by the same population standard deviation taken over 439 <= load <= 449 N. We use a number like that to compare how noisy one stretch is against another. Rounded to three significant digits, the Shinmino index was 1.01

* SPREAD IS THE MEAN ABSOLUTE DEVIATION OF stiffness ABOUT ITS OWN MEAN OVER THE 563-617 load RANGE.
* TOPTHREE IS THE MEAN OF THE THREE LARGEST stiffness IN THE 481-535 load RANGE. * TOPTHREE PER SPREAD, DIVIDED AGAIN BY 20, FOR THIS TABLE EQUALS 3.5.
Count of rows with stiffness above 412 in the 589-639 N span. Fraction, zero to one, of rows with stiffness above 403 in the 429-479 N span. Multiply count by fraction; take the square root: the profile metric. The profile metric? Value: 0.9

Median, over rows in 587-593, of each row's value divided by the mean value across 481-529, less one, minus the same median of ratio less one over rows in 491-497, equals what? -0.011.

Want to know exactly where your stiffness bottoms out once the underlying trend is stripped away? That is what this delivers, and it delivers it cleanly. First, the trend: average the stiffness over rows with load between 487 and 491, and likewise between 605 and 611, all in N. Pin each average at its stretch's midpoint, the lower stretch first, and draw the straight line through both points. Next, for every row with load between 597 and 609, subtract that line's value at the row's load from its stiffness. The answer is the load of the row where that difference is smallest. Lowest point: 602.0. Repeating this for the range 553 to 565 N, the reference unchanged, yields 564.0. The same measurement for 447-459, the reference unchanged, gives 450.0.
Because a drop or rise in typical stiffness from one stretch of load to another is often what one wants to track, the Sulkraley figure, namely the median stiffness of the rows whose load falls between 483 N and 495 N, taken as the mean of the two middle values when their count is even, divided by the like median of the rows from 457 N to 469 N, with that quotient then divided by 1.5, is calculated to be 0.6582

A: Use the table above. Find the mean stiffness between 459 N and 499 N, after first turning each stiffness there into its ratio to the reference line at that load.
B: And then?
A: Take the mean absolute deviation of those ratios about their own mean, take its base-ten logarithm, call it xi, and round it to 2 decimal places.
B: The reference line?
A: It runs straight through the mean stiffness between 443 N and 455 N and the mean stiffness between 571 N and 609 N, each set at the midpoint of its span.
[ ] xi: -1.74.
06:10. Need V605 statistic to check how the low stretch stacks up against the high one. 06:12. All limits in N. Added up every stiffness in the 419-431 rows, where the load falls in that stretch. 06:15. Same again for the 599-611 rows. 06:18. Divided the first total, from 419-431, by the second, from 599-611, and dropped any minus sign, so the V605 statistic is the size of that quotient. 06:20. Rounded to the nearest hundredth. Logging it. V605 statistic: 1.07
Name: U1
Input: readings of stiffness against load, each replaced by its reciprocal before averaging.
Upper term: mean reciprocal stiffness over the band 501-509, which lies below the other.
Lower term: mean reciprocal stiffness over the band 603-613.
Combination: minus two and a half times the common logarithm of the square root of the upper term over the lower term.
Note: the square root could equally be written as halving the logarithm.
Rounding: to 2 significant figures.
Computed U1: 0.025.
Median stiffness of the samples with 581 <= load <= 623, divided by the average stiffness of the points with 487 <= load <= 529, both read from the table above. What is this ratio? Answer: 0.97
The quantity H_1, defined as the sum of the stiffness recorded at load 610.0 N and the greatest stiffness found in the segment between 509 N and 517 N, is 817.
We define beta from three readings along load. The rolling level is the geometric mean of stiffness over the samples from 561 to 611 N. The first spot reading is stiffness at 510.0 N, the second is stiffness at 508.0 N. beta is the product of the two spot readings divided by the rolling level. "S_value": 455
